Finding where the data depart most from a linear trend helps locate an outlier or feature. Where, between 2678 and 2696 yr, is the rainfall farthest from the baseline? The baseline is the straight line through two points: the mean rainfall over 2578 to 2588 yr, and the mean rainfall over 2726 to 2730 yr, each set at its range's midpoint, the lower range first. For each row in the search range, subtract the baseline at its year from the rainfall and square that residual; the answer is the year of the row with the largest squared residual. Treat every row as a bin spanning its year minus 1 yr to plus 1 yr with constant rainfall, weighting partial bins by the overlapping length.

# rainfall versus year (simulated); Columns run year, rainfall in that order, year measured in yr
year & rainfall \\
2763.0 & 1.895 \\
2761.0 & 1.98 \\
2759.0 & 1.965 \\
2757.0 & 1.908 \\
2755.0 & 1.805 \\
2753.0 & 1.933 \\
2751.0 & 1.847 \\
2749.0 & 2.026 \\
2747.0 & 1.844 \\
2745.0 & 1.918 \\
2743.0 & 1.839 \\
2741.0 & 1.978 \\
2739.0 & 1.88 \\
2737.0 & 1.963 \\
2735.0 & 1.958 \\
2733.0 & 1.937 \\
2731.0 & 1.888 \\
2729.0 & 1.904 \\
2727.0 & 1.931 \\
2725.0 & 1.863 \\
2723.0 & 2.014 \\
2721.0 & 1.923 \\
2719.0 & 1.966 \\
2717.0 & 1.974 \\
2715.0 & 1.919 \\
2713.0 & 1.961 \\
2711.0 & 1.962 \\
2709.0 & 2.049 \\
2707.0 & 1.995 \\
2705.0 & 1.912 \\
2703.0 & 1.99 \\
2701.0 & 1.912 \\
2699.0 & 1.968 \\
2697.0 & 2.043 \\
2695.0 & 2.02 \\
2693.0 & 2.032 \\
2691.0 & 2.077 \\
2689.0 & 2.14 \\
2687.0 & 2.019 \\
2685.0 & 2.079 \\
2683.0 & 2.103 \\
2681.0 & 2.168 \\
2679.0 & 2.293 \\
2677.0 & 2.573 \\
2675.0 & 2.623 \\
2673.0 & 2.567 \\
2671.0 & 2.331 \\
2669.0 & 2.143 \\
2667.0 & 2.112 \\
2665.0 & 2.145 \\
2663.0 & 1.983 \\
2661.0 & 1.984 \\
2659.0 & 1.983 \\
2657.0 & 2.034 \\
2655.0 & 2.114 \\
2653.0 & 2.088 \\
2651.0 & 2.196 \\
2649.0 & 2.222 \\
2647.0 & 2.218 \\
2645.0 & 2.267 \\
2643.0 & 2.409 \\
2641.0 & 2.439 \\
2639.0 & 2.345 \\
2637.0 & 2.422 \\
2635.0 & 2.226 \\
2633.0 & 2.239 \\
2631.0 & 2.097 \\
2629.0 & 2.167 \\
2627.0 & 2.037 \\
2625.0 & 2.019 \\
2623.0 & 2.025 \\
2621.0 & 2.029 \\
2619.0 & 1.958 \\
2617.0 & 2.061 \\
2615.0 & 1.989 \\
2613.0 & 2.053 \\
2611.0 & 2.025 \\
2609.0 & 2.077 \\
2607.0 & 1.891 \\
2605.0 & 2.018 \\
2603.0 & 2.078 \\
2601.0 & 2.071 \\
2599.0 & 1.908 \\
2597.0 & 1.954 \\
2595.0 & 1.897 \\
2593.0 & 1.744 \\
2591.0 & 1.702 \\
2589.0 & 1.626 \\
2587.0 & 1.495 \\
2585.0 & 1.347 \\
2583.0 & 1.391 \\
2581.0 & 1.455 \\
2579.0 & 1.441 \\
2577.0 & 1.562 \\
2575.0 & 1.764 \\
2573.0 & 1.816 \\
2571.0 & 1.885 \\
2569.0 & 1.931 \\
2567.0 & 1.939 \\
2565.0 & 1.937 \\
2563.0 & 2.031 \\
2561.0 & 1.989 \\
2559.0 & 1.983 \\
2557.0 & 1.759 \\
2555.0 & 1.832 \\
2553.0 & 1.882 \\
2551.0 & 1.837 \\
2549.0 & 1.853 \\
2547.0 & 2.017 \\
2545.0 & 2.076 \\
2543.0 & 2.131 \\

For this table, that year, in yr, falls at 2679.0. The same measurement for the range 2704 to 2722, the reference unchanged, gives 2709.0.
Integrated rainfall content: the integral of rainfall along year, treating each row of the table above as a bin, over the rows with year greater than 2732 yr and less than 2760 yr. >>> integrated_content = 54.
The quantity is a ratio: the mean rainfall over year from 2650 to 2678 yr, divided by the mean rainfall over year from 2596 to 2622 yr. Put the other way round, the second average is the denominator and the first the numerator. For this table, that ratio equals 1.10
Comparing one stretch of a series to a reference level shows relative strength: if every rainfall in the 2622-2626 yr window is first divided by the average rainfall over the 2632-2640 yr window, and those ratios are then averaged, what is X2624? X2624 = 0.88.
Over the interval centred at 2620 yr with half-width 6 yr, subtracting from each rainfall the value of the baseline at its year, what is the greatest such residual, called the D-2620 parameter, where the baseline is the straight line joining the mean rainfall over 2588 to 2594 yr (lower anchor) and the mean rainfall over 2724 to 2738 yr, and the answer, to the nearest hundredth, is 0.33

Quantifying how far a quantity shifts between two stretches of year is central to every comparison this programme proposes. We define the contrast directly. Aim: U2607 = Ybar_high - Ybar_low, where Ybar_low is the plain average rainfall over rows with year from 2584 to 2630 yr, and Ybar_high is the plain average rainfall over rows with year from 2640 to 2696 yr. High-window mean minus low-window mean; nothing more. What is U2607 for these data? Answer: 0.27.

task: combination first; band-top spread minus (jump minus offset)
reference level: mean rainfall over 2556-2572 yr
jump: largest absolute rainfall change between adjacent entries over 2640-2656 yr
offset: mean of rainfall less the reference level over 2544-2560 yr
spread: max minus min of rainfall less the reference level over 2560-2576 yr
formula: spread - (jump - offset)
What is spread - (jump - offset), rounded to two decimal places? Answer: 0.10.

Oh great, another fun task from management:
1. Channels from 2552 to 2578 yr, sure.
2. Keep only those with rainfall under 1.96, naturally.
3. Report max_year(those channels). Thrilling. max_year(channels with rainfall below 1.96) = 2577.0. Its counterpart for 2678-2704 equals 2701.0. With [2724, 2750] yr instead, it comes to 2747.0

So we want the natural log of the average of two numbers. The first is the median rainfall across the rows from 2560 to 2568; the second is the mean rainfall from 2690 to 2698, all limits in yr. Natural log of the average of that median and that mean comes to 0.69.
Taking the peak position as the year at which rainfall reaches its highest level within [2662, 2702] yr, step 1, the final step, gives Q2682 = 2675.0 yr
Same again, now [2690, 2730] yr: 2691.0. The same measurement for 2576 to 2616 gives 2603.0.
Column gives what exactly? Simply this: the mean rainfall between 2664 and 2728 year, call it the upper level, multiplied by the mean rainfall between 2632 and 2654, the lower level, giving 4.8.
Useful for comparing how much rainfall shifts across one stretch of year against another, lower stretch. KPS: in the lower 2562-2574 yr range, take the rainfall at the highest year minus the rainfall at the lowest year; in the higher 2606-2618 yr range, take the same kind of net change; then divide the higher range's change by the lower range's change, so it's -0.8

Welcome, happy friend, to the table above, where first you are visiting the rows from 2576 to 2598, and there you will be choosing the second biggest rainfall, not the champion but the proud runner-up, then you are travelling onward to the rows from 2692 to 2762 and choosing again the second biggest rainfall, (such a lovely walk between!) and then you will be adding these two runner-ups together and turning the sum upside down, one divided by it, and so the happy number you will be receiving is 0.254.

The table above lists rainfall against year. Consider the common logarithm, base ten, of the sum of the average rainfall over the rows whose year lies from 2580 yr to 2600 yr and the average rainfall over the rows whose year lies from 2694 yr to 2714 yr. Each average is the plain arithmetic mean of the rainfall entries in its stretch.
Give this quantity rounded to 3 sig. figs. 0.560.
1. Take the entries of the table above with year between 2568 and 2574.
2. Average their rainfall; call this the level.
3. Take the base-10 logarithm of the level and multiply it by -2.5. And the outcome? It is -0.68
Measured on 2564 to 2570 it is -0.72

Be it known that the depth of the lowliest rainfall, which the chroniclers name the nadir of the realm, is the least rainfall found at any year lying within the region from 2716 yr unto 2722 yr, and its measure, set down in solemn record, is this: 1.923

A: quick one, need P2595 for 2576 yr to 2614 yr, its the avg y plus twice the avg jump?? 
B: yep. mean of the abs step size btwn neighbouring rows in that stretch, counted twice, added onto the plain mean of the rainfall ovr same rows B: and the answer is 1.94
